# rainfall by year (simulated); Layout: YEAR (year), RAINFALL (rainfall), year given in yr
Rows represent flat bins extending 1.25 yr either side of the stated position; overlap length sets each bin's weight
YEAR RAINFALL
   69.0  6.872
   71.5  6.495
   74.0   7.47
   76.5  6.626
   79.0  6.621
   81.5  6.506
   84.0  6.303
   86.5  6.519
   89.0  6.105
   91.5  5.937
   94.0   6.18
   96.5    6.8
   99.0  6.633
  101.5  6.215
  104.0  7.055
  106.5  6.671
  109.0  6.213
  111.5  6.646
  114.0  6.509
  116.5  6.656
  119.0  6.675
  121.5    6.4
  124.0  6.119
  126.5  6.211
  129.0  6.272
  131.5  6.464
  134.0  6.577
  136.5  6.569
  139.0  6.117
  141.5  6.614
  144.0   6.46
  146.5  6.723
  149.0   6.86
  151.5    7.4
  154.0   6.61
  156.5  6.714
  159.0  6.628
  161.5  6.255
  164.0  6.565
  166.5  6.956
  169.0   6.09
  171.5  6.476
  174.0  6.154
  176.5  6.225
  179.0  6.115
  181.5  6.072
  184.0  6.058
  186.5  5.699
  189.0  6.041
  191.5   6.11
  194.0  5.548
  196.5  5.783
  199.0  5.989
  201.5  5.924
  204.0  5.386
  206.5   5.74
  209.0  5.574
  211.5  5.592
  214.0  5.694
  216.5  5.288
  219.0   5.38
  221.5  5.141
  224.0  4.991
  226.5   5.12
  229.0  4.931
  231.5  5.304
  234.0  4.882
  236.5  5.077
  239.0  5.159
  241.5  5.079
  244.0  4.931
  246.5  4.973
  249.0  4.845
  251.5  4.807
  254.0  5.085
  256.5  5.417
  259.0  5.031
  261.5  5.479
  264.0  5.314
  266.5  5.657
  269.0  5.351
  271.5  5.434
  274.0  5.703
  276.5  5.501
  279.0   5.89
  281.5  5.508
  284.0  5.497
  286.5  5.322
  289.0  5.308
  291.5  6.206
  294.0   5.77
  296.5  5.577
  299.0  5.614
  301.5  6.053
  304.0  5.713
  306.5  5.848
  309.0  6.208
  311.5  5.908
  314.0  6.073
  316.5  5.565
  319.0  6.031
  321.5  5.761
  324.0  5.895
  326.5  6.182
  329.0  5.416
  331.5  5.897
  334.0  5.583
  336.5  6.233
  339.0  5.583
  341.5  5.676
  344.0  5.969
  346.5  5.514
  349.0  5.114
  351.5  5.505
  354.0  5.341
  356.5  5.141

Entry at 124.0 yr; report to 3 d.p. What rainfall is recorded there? 6.119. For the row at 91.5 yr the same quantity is 5.937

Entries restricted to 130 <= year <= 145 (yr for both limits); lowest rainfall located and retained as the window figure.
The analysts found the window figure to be 6.117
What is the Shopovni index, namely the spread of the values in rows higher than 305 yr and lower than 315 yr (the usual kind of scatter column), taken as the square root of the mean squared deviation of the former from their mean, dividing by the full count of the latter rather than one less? 0.14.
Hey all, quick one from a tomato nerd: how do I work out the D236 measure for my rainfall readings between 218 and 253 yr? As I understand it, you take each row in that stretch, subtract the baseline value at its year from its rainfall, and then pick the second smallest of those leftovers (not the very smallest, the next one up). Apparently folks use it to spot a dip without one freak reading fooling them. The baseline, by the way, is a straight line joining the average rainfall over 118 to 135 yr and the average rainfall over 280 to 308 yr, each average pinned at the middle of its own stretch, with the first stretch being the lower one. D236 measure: -1.0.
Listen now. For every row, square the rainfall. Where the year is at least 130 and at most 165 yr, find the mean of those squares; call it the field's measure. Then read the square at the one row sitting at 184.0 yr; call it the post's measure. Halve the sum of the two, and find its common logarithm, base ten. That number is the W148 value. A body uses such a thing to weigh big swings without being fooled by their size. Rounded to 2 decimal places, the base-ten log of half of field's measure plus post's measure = 1.60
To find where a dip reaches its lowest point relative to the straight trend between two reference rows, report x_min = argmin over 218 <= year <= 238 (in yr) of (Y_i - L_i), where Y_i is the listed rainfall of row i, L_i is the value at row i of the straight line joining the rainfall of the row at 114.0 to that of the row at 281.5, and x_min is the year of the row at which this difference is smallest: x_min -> 234.0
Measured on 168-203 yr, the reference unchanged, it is 194.0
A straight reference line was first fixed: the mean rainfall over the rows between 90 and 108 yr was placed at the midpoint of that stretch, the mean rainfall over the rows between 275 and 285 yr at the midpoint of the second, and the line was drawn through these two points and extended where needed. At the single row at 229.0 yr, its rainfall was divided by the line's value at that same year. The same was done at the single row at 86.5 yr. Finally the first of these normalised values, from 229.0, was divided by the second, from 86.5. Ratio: 0.85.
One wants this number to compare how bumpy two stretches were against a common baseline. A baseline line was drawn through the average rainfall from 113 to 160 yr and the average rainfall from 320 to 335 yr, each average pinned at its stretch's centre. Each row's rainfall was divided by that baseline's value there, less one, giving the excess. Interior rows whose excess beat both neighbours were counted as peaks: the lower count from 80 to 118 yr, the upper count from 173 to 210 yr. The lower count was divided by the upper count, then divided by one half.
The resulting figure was 2.0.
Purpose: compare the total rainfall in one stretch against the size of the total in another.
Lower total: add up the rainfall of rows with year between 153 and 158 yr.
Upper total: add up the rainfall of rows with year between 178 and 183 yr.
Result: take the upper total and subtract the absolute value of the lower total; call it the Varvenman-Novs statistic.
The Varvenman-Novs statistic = -1.1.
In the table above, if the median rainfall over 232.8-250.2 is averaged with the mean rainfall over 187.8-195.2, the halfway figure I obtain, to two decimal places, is 5.44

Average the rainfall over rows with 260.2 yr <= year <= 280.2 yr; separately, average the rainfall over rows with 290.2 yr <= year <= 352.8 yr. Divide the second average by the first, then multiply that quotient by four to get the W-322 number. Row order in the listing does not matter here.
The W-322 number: 4.2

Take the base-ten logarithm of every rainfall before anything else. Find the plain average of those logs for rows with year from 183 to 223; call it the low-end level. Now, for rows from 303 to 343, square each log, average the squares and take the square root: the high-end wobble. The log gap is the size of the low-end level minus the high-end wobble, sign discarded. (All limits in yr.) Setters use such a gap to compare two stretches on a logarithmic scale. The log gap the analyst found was 0.013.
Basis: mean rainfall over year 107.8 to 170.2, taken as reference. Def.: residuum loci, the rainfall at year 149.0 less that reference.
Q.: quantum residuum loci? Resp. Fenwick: 0.33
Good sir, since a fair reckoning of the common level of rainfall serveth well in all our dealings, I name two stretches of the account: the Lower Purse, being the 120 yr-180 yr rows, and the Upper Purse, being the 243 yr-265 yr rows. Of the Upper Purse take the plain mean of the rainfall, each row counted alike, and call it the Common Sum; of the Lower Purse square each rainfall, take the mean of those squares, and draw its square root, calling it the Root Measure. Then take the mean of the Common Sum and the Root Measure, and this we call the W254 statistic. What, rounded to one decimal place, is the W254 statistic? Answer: 5.8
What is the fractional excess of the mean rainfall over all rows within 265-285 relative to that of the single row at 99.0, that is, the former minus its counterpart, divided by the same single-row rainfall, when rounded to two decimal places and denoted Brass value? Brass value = -0.16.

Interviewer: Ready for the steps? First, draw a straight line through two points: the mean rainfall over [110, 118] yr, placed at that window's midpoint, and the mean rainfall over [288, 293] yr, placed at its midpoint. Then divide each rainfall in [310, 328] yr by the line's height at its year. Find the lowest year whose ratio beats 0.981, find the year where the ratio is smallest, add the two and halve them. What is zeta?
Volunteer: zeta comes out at 314.0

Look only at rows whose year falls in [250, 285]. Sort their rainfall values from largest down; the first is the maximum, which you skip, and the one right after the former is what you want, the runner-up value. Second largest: 5.703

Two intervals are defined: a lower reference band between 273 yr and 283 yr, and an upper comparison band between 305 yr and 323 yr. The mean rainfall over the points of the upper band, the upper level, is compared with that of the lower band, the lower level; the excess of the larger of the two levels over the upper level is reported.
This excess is 0.00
